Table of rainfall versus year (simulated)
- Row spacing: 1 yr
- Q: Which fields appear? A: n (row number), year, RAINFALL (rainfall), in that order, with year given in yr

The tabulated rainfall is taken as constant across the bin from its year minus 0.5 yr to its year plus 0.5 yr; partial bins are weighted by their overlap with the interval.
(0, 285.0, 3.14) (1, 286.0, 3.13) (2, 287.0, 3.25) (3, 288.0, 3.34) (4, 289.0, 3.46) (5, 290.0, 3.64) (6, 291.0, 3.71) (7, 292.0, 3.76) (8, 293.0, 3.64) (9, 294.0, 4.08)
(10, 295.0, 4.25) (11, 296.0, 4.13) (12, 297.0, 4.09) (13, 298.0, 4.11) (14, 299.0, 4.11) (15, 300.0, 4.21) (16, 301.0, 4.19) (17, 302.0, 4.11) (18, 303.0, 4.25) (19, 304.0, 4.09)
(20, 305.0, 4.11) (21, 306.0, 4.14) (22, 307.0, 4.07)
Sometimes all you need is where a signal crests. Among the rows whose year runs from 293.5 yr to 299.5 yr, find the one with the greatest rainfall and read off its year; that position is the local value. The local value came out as 295.0 yr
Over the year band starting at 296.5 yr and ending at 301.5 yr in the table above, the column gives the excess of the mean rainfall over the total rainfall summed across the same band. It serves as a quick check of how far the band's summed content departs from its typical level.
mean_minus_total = -17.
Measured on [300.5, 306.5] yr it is -21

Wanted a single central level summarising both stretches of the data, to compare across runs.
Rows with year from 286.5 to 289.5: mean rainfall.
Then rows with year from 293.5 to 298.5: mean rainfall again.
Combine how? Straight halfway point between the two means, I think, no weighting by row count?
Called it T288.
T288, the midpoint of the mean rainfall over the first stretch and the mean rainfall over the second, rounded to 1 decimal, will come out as 3.7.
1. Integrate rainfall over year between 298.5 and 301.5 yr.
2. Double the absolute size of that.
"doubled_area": 25.0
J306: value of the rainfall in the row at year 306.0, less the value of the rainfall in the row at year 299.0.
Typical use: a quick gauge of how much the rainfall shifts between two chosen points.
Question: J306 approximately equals 0.0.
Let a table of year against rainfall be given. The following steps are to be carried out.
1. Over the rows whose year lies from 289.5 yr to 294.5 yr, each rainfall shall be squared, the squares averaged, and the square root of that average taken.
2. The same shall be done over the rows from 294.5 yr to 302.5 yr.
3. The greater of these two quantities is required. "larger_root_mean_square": 4.15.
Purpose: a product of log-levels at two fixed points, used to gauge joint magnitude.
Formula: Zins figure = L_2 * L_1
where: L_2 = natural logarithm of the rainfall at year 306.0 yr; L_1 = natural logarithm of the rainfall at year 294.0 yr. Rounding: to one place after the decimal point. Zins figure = 2.0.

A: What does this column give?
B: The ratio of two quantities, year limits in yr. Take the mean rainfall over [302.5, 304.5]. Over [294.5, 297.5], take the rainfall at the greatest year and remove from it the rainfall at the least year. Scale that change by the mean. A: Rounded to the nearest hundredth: -0.04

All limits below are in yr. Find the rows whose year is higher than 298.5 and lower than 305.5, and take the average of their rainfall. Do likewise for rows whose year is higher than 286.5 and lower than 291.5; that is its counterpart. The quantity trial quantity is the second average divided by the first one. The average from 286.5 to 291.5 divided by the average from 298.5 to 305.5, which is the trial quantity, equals 0.84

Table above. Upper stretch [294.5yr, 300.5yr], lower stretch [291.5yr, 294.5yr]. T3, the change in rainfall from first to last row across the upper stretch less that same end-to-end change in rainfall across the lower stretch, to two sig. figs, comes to -0.36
